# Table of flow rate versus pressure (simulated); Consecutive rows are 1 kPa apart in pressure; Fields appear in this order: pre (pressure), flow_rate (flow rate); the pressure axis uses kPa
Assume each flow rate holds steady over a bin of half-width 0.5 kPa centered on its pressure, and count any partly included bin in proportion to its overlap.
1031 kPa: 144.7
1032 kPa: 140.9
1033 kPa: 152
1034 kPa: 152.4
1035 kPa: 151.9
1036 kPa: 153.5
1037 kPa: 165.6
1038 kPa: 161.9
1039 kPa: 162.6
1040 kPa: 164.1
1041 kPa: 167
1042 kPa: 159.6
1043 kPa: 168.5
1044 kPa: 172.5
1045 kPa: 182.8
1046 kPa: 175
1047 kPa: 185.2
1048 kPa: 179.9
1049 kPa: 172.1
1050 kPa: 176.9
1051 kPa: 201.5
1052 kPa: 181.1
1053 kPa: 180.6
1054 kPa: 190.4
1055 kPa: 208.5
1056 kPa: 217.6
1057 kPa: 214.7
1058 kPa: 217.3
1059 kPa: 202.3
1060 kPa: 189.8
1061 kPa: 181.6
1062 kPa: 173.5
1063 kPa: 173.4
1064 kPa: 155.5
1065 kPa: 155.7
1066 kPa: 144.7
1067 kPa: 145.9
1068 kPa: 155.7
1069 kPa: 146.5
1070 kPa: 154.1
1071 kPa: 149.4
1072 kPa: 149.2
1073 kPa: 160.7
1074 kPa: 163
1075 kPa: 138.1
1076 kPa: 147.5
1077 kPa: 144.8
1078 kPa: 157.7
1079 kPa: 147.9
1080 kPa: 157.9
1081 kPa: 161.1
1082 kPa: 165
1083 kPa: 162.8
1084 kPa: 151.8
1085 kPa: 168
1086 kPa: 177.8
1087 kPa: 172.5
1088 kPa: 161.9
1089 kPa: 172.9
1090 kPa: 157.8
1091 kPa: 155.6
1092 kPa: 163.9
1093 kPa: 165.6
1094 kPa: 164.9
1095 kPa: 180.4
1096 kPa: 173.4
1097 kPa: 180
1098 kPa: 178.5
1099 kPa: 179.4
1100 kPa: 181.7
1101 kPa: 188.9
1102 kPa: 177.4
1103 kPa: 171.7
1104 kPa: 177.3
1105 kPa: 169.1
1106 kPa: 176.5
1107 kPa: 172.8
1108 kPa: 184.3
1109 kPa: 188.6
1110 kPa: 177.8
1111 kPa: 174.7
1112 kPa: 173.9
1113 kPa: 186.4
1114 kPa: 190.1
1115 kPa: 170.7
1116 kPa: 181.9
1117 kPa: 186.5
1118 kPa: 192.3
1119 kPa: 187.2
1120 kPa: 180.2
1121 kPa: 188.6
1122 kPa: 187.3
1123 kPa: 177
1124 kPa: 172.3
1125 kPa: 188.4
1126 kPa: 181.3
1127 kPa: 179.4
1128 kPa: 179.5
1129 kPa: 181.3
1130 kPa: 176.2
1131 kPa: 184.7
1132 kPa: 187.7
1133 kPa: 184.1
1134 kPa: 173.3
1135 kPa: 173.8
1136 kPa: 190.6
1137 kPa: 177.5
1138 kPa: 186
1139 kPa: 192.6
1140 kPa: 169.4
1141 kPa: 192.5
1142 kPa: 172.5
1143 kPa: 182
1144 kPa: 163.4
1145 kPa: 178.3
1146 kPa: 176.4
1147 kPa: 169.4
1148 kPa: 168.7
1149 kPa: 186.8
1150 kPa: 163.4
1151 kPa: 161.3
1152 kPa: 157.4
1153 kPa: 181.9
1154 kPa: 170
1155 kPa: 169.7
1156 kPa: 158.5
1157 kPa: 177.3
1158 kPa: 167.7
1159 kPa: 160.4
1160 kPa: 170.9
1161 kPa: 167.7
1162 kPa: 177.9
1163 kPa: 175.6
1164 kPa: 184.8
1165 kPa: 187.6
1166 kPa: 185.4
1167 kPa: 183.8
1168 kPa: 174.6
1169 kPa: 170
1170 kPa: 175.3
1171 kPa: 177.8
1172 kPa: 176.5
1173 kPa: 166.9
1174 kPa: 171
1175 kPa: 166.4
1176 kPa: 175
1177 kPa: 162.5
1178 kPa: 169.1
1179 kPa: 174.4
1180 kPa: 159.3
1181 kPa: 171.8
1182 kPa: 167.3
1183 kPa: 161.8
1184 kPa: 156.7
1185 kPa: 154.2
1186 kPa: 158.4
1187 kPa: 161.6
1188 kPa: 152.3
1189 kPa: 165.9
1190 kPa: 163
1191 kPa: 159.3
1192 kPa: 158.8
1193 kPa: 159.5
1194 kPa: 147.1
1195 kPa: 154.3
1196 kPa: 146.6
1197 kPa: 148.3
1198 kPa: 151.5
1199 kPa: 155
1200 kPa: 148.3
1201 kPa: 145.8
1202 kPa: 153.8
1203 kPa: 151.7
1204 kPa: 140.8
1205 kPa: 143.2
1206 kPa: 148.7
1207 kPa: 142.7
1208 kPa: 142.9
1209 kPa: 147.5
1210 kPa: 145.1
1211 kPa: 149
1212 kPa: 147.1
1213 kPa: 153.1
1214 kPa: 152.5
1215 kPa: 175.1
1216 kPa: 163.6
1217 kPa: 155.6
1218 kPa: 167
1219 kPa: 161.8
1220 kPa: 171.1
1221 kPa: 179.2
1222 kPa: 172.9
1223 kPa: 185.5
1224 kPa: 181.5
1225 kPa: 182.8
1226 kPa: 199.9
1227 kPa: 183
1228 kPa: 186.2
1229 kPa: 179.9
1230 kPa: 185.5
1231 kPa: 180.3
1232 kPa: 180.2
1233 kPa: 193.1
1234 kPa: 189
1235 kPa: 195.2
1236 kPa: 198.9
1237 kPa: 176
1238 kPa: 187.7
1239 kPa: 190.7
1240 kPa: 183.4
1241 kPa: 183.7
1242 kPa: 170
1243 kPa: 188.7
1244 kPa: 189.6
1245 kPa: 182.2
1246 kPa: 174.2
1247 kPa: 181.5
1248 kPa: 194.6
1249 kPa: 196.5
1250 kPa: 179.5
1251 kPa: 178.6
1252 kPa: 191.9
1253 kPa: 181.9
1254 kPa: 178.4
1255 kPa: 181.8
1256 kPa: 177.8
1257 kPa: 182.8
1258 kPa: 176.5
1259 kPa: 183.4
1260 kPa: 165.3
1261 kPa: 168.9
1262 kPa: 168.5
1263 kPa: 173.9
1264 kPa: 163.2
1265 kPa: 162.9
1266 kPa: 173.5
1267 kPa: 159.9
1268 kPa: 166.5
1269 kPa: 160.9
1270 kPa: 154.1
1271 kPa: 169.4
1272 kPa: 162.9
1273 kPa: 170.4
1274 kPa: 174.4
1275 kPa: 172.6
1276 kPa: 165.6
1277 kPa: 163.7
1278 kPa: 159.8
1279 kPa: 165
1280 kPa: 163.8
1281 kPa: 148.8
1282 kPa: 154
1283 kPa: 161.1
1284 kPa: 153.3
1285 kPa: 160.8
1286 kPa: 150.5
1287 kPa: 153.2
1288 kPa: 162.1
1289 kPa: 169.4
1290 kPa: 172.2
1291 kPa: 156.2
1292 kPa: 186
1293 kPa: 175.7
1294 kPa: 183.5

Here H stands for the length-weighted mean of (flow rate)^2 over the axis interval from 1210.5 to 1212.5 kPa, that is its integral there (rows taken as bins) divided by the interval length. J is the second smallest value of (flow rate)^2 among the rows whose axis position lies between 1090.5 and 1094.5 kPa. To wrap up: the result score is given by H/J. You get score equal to 0.82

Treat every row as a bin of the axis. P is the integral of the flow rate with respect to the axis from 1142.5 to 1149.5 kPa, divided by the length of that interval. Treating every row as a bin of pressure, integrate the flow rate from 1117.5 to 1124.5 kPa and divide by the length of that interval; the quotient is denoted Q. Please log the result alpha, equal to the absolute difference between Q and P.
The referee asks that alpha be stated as 9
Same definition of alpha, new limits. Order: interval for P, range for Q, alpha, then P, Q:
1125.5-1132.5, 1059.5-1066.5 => 14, 181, 168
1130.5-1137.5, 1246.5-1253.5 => 5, 182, 186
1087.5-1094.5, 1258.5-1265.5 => 6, 163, 169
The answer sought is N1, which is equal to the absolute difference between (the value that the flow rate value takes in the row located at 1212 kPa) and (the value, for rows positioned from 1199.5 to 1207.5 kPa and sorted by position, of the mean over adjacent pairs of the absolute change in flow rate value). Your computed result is 142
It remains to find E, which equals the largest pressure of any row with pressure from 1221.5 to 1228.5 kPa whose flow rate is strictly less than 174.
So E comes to 1222 kPa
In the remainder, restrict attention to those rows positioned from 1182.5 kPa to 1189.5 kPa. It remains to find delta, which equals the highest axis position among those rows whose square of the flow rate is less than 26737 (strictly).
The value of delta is 1188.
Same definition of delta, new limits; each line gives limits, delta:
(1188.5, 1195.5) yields 1195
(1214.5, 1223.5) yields 1219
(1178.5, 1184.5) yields 1184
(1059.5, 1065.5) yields 1065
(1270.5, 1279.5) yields 1278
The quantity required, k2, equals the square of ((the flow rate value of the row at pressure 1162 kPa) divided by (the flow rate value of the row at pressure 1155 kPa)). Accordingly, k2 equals 1.1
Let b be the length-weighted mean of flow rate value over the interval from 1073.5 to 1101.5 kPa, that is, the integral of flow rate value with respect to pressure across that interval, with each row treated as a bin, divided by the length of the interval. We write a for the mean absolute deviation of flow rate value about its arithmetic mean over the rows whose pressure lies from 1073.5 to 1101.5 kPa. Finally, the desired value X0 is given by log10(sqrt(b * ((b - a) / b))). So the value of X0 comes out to 1.10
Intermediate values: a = 10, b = 165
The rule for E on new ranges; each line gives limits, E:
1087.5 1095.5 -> 1094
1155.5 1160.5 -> 1160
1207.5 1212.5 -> 1212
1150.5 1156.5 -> 1156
